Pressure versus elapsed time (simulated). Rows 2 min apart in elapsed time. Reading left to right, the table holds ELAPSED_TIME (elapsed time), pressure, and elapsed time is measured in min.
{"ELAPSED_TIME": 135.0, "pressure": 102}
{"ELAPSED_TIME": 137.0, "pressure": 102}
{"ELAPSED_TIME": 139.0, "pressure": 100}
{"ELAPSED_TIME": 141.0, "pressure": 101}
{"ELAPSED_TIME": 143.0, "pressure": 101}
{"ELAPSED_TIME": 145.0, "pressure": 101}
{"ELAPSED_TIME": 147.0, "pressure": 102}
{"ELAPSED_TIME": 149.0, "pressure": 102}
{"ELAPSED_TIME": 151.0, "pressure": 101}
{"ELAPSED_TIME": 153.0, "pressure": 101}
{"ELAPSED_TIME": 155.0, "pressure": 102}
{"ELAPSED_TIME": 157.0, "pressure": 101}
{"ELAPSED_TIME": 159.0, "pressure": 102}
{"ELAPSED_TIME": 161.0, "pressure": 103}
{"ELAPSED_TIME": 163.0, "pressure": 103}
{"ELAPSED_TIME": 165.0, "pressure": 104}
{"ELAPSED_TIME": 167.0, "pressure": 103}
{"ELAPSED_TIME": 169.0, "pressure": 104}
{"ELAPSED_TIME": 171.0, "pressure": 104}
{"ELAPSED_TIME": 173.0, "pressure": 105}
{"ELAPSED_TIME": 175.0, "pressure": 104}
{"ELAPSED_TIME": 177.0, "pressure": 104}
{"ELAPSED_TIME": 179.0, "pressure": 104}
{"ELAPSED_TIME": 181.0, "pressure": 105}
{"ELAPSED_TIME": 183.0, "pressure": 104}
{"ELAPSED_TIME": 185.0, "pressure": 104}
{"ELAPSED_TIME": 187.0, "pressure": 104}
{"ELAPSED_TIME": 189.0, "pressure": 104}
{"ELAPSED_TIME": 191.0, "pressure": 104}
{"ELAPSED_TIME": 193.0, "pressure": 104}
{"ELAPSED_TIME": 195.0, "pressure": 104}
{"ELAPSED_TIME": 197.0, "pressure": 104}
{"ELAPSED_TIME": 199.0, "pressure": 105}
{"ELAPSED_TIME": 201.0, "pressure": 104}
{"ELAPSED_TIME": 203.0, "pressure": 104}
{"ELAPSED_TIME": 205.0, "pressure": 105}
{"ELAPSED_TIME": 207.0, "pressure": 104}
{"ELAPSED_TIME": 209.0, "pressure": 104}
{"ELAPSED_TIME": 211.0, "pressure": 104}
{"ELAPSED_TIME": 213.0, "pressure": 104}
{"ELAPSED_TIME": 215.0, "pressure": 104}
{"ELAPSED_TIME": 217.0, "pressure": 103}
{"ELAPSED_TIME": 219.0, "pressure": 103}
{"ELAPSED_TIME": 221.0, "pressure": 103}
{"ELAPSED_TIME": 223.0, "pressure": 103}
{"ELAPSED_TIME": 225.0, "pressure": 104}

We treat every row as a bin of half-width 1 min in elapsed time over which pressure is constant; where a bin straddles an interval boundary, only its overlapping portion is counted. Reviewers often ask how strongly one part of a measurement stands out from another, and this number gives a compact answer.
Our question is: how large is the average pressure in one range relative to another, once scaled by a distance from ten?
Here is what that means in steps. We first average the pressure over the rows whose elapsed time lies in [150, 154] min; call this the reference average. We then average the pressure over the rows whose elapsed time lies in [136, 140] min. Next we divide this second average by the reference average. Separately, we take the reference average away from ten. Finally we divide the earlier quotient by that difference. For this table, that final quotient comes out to -0.0110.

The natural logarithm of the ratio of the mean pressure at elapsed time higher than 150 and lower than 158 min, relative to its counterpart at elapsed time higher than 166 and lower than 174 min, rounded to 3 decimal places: -0.027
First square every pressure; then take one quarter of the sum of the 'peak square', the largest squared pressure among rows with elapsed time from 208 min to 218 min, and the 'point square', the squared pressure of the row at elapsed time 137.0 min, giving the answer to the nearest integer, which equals 5305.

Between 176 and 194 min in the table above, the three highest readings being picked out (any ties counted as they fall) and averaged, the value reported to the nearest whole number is 104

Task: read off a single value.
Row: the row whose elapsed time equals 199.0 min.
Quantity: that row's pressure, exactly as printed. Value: 105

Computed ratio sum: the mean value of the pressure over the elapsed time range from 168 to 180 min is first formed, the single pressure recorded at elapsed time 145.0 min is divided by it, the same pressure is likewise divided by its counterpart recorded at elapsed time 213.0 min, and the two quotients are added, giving 1.941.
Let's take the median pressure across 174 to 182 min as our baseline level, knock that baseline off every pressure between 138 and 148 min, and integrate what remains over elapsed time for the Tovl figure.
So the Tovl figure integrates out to -30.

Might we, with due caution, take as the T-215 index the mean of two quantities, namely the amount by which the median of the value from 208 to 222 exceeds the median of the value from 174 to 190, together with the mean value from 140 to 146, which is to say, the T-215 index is 50.5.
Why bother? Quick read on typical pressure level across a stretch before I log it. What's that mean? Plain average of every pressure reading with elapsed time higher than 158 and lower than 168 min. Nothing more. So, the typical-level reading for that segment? 103.0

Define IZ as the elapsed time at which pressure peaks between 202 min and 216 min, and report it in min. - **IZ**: 205.0 min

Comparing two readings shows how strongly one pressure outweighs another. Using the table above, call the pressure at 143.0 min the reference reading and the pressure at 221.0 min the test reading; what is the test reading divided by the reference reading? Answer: 1.02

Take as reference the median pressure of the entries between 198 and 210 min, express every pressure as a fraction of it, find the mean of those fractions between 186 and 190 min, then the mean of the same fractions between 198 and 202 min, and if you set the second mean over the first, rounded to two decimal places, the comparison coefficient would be 1.00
